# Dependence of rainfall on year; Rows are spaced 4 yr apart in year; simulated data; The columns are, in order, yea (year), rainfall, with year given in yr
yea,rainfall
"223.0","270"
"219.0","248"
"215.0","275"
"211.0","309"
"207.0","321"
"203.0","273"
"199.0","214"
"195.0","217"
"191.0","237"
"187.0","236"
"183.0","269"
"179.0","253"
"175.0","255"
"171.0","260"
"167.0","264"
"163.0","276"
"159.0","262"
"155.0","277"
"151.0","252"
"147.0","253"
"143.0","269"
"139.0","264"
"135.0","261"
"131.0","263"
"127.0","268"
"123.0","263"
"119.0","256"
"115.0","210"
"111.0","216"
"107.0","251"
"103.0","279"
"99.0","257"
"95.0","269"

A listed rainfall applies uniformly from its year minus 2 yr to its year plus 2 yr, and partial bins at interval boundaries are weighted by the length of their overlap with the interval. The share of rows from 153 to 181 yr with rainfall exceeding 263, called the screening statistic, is 0.43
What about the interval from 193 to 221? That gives 0.57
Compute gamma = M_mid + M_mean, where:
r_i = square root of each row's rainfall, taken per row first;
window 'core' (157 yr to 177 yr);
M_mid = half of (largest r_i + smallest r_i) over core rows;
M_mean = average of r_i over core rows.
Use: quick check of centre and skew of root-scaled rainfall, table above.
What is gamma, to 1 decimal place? 32.5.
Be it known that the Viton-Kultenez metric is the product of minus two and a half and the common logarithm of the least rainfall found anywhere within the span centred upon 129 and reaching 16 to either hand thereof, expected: -5.81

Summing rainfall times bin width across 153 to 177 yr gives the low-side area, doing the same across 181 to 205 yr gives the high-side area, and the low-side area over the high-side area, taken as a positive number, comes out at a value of 1.10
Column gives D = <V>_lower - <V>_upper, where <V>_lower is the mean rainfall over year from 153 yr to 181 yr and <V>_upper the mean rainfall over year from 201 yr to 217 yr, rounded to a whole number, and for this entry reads -31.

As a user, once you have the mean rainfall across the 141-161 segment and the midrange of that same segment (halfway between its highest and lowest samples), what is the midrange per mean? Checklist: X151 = 1.007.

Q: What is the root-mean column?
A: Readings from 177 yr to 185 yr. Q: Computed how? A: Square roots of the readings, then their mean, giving 16.2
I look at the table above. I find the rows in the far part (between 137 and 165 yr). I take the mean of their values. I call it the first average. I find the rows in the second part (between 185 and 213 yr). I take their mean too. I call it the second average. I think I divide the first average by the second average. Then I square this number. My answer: 1.052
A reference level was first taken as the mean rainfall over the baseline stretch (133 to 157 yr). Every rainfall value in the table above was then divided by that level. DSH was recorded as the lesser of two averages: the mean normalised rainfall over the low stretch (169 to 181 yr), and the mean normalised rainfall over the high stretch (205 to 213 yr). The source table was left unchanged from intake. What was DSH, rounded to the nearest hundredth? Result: 0.97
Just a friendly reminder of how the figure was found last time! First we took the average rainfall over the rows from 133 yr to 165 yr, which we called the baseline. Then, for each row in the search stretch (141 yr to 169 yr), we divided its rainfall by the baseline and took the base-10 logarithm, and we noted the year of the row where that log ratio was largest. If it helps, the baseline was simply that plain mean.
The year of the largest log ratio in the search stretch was 155.0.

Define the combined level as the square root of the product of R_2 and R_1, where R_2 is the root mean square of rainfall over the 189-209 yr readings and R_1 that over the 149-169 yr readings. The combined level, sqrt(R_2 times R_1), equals 261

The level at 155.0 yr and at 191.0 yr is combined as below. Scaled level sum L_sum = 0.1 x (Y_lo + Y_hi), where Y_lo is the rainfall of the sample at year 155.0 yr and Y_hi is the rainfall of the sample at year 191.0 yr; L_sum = 51.4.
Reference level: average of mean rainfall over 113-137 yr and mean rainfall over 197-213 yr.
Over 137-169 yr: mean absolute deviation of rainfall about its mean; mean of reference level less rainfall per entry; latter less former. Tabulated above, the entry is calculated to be -5.3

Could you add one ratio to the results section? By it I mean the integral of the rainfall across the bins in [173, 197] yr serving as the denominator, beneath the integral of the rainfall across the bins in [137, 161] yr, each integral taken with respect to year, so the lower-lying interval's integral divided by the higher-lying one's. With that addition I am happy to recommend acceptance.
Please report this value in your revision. 1.07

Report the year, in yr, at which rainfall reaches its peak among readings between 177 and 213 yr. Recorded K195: 207.0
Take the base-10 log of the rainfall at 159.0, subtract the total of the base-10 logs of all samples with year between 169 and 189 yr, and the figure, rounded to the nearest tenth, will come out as -9.6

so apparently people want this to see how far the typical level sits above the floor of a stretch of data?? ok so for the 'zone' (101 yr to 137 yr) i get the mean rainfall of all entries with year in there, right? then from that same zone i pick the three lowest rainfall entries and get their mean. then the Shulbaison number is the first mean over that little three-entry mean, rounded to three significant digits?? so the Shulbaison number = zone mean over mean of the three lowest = 1.12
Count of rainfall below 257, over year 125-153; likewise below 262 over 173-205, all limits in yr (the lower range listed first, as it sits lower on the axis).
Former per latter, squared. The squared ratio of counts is 0.11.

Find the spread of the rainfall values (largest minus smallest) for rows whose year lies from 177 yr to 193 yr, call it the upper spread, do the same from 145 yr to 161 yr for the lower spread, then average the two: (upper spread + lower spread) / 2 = 29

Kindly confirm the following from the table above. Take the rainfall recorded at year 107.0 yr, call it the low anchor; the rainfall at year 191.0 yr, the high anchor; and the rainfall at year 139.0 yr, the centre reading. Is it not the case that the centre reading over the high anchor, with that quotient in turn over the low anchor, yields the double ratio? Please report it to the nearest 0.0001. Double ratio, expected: 0.0044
